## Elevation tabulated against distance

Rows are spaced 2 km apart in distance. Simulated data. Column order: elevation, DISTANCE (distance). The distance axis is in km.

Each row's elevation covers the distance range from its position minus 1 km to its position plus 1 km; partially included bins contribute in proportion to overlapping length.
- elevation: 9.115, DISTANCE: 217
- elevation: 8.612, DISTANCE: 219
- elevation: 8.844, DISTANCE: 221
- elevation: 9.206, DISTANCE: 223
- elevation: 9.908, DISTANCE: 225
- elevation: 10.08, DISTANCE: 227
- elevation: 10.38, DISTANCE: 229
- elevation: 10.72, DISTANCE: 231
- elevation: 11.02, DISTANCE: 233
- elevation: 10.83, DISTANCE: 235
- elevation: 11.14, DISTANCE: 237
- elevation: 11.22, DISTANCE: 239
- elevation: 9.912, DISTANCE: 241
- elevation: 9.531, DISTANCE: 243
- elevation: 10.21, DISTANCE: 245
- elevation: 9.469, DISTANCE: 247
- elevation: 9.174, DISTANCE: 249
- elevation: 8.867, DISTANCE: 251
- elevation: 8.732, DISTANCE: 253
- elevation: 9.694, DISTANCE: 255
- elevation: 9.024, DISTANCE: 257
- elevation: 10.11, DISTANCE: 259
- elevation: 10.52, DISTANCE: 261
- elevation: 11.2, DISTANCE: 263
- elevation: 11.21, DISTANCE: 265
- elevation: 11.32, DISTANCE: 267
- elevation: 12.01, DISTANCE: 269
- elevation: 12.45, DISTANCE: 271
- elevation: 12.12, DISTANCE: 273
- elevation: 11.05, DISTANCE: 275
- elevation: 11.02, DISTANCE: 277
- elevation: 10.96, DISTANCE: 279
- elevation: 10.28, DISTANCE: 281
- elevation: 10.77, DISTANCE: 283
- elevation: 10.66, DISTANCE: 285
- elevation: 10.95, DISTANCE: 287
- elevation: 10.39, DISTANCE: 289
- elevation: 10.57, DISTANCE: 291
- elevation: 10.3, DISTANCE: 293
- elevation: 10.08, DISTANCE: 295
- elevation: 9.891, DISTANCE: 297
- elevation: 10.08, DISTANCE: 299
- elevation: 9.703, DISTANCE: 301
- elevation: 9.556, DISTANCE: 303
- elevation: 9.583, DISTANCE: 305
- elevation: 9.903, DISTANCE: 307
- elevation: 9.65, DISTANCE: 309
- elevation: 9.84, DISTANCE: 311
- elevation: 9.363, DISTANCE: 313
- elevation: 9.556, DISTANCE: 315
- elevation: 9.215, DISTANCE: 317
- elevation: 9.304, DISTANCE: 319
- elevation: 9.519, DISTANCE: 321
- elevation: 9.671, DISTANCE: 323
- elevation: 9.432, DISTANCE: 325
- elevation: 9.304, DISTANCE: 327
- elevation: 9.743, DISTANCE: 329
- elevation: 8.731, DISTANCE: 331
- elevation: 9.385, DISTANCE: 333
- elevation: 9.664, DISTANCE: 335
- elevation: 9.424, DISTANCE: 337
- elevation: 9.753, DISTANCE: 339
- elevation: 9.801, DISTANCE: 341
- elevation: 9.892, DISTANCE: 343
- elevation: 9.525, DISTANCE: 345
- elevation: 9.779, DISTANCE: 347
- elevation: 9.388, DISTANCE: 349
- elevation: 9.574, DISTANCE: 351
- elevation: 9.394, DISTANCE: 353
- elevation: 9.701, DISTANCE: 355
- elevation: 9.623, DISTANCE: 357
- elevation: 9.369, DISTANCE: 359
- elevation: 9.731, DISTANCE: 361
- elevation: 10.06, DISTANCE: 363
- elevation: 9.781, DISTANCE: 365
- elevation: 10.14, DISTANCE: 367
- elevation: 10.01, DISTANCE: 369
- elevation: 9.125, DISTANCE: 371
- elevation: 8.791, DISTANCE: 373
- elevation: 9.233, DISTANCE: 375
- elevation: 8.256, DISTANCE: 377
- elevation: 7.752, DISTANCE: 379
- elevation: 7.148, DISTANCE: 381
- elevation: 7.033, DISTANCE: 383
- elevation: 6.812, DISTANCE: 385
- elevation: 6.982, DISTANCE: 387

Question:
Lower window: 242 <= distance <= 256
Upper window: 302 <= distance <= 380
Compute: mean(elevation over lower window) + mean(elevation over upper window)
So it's 18.9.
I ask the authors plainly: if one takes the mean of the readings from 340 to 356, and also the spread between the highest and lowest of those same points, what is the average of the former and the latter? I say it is 5.1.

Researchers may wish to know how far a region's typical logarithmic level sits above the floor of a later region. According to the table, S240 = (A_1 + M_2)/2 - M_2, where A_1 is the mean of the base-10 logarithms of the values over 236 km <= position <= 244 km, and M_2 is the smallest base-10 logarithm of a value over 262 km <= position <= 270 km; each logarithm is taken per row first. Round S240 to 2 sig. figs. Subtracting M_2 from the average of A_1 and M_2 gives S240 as -0.016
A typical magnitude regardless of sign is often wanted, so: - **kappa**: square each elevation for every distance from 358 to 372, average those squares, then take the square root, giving 9.8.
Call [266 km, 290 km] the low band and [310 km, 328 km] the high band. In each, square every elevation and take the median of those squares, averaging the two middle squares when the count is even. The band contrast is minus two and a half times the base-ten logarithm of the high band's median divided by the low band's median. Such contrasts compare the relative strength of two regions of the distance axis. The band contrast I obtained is 0.33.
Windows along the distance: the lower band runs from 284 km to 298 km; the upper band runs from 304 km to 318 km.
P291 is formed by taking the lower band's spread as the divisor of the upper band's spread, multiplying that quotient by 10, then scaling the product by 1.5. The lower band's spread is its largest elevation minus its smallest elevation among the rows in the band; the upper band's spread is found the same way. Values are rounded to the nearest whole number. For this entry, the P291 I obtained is 10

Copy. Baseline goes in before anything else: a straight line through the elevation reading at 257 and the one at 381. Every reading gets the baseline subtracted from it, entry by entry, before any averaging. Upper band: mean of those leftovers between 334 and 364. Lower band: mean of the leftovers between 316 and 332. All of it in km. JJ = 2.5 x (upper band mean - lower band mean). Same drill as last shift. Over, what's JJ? 1.6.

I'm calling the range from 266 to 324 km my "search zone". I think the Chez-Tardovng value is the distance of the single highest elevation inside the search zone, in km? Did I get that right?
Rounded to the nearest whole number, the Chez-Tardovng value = 271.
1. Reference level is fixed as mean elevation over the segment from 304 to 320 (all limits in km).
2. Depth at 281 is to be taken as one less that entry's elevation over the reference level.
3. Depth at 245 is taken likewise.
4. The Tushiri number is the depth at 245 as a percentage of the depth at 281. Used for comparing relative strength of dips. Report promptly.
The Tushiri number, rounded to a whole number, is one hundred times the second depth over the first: 90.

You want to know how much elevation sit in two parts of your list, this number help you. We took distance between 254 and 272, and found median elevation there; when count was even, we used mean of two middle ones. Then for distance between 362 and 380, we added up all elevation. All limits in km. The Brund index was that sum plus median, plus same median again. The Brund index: 106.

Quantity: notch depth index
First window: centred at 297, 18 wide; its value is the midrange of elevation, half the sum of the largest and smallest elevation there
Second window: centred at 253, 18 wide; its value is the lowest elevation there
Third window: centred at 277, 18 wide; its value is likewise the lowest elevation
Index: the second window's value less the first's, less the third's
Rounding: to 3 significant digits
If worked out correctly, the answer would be -11.6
